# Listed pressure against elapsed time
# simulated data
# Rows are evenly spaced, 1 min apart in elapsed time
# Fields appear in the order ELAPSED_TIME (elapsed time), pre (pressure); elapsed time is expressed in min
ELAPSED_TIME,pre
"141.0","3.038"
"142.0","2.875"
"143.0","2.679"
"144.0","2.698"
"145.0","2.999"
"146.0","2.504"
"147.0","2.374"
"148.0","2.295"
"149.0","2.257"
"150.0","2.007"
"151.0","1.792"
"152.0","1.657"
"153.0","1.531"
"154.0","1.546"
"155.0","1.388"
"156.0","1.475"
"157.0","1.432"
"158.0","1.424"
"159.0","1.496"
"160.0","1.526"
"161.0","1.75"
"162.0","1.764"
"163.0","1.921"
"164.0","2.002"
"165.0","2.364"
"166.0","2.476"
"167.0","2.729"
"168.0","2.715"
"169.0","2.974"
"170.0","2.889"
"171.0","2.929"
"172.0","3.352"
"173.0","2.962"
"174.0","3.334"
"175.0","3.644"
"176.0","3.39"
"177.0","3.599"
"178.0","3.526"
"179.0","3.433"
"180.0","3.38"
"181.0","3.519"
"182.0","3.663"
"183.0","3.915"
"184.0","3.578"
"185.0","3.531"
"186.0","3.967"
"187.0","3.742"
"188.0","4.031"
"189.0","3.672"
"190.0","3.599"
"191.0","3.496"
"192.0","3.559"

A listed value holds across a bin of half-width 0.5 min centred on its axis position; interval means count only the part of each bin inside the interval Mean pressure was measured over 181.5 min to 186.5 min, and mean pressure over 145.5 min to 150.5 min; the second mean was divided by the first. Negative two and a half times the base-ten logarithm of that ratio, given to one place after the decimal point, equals 0.5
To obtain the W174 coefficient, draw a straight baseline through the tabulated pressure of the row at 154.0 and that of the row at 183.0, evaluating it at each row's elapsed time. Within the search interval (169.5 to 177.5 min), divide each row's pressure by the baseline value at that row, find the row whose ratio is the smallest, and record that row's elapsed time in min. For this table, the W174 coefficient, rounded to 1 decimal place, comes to 173.0 min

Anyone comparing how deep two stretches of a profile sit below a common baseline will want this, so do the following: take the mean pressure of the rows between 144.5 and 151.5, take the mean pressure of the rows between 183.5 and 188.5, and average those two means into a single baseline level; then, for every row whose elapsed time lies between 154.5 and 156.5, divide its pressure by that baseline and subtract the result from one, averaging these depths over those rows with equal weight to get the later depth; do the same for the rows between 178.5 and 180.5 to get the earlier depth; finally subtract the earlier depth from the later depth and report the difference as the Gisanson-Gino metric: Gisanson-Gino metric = 0.65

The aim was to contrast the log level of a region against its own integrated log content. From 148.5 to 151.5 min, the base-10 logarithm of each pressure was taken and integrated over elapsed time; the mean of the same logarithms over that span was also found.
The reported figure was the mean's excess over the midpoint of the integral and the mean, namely -0.30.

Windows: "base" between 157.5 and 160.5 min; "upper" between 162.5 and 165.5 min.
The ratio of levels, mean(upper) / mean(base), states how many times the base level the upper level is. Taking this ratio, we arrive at 1.4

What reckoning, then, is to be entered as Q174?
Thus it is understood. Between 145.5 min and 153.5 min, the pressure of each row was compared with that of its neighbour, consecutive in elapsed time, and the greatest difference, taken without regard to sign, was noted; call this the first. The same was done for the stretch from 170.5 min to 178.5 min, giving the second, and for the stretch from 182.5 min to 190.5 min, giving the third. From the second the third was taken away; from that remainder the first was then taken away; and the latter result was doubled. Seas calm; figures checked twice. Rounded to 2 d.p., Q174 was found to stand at -0.53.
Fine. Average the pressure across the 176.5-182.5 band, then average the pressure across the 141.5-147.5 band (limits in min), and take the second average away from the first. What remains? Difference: 0.8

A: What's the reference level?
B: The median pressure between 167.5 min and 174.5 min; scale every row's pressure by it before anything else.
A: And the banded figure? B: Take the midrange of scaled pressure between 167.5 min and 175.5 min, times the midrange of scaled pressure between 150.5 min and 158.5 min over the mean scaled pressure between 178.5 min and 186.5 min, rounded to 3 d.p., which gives 0.471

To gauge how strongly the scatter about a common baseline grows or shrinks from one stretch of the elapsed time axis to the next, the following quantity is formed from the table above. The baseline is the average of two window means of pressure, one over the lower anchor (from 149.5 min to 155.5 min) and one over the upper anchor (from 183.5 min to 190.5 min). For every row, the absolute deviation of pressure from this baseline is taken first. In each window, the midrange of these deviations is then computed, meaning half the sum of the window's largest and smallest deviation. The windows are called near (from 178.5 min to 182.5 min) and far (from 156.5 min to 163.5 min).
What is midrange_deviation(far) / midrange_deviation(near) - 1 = 0.23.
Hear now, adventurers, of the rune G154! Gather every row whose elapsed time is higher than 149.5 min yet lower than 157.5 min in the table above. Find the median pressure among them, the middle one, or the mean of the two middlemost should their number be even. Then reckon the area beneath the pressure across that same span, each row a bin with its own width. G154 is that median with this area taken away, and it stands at -11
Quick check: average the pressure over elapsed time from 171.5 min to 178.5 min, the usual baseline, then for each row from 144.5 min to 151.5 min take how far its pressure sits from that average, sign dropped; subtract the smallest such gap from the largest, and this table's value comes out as 1.2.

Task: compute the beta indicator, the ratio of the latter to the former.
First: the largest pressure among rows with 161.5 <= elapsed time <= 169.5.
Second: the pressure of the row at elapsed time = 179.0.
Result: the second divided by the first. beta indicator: 1.2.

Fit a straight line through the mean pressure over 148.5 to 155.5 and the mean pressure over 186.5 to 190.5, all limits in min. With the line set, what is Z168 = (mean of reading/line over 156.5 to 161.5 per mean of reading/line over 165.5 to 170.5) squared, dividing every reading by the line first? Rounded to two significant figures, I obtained 0.47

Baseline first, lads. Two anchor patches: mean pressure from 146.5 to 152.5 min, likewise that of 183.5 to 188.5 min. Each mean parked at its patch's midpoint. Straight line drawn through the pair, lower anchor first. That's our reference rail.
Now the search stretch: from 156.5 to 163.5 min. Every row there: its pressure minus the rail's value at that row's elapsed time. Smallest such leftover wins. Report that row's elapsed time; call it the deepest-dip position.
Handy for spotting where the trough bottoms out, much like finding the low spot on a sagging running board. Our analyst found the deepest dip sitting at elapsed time 158.0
